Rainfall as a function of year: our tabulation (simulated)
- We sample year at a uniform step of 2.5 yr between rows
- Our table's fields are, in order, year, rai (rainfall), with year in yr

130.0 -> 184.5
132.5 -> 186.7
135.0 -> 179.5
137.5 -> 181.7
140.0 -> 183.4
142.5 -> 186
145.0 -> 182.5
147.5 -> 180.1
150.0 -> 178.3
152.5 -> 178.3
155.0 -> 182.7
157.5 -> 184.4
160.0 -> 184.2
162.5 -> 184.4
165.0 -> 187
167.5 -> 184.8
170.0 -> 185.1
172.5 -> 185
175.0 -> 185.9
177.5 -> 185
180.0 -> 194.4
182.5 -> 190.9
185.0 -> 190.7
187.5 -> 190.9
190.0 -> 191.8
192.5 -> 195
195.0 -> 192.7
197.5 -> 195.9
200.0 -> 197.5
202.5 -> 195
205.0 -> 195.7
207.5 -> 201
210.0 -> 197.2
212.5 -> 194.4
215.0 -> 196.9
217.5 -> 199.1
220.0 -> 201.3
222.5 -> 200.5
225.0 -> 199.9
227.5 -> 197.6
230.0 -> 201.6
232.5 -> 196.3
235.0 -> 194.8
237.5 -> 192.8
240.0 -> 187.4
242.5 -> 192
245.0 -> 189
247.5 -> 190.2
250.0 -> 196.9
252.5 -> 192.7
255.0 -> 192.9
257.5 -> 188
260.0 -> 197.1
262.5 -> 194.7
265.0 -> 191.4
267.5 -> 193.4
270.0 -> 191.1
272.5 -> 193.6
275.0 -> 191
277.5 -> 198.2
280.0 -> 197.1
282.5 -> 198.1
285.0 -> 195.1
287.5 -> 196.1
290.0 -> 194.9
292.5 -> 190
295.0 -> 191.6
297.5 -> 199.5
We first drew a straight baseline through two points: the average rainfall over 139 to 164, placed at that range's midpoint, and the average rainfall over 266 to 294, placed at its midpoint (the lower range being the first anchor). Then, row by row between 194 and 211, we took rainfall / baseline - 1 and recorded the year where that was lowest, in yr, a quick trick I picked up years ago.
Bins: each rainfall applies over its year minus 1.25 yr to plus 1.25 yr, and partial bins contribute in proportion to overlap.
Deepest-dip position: 195.0 yr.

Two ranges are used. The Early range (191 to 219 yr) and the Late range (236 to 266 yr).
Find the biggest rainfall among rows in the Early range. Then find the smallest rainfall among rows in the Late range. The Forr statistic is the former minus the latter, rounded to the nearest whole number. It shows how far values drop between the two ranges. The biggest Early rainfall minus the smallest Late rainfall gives 14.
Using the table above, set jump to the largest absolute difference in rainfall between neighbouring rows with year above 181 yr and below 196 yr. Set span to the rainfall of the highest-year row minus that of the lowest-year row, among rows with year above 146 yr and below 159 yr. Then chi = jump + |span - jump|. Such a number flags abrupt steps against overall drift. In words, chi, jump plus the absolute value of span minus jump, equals 4.3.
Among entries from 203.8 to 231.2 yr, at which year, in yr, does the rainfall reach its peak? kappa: 230.0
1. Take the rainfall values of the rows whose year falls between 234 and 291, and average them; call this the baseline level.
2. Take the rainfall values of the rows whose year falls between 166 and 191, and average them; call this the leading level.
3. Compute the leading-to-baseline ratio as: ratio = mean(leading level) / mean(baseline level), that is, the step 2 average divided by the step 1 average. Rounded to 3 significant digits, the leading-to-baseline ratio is 0.974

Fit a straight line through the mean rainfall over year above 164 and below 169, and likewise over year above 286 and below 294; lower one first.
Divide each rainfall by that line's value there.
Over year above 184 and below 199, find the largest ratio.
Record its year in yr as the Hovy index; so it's 197.5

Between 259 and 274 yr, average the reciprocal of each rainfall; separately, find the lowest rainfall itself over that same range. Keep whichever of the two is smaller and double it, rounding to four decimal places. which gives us 0.0103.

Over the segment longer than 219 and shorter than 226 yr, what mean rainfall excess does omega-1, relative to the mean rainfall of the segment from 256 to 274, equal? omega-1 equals 7.8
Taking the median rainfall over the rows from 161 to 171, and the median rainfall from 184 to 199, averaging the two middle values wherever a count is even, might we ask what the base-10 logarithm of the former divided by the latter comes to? -0.02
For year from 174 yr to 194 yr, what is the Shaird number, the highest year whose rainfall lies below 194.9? 190.0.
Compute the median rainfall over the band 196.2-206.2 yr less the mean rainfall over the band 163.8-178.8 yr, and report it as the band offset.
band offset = 10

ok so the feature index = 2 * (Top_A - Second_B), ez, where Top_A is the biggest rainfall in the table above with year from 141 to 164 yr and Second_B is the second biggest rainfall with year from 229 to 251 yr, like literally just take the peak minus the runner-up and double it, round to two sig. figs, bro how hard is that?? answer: -22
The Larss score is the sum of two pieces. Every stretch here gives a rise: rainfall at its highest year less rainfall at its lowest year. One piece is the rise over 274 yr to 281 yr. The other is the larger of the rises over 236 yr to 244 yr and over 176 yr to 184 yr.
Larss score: 12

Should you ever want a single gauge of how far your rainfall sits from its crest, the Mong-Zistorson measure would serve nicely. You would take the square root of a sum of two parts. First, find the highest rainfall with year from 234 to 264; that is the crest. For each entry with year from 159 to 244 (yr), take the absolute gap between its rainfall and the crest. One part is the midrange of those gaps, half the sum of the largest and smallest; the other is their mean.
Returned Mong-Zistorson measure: 3.4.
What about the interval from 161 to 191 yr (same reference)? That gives 4.1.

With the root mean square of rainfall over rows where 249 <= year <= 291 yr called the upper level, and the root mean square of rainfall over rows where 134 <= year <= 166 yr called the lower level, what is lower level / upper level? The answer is 0.94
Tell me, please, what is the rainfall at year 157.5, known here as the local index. 184.4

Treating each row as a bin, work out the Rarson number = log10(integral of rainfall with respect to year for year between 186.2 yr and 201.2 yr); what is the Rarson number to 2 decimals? 3.46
